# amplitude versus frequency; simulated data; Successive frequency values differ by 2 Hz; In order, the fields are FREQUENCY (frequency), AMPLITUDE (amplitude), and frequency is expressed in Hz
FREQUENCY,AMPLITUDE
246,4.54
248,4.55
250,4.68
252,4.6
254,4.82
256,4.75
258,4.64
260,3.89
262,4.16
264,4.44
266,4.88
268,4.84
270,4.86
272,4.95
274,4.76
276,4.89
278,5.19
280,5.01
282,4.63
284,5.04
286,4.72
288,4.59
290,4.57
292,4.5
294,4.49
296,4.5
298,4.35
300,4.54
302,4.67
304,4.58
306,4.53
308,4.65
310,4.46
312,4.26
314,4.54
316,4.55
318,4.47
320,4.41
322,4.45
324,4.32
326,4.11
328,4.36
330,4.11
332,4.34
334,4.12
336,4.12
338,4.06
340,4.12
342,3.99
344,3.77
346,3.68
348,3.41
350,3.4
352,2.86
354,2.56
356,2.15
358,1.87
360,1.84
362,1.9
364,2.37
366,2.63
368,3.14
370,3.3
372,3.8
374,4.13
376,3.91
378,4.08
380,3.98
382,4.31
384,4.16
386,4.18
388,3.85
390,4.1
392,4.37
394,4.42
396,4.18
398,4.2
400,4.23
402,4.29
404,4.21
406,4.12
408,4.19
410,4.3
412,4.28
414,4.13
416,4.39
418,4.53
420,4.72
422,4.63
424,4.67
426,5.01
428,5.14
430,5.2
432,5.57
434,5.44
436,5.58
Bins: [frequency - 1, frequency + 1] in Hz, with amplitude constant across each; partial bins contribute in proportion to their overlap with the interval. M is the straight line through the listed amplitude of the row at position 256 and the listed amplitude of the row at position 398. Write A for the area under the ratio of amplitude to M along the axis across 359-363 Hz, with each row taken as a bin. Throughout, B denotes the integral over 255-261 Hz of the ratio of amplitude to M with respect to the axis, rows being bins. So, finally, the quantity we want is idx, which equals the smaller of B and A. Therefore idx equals 1.7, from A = 1.7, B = 5.6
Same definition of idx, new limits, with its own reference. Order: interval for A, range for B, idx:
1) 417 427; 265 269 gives 4.1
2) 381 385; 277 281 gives 4.0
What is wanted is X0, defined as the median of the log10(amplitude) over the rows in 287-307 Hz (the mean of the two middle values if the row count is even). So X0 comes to 0.66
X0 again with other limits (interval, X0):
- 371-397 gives 0.62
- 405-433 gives 0.66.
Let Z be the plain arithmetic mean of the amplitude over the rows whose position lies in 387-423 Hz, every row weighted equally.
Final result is 4.3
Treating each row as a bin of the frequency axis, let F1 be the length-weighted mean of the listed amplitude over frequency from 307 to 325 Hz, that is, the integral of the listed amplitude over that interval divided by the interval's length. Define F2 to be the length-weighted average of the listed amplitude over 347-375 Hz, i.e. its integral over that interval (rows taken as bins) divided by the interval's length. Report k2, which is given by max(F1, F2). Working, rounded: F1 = 4.46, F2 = 2.8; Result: 4.46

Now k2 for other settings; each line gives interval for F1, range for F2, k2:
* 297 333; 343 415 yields 4.43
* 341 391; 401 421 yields 4.32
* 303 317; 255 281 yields 4.71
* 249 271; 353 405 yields 4.60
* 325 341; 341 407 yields 4.17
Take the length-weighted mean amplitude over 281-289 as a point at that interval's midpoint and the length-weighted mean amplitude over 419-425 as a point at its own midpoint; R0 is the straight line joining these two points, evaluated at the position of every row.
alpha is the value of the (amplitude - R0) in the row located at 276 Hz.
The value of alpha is 0.14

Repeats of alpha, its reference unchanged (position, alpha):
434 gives 0.77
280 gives 0.26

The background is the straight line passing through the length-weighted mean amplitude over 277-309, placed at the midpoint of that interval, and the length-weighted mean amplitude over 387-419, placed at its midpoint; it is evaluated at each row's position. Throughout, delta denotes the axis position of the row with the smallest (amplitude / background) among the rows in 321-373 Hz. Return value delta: 360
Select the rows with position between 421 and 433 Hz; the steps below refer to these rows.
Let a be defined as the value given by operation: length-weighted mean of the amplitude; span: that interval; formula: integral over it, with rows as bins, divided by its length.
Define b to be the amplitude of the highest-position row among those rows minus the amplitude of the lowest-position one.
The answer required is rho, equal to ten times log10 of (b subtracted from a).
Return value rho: 6.12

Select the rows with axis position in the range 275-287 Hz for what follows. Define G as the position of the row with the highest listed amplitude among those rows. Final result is 278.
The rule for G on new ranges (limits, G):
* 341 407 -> 394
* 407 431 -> 430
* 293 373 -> 302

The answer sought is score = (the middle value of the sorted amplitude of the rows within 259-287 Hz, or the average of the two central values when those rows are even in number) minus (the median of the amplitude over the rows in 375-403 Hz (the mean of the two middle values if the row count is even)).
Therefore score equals 0.7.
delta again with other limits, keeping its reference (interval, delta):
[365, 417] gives 366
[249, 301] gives 260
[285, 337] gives 326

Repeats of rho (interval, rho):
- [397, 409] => 6.25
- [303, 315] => 6.57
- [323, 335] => 6.46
